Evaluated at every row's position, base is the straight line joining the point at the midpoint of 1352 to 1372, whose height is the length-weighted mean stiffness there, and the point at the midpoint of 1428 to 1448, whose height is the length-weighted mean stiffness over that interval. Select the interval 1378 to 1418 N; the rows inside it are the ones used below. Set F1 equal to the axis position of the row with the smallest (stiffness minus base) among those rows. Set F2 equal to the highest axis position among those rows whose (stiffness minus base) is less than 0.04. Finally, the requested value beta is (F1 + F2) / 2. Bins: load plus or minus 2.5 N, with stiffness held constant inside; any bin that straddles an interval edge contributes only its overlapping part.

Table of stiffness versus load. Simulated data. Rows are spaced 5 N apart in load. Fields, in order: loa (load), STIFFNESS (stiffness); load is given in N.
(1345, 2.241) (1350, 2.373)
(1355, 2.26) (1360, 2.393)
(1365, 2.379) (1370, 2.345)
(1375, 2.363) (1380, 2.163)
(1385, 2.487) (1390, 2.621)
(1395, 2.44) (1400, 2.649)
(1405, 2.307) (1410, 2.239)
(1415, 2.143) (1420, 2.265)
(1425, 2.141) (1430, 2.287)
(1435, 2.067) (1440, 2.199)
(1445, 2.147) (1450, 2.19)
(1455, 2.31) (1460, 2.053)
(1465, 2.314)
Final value 1397.5 N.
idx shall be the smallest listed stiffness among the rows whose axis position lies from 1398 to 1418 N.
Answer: 2.143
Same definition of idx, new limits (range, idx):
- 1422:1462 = 2.053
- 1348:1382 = 2.163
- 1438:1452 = 2.147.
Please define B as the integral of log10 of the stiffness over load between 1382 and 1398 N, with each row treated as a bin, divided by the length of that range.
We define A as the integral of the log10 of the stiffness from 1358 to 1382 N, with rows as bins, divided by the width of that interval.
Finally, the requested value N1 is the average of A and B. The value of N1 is 0.383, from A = 0.367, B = 0.40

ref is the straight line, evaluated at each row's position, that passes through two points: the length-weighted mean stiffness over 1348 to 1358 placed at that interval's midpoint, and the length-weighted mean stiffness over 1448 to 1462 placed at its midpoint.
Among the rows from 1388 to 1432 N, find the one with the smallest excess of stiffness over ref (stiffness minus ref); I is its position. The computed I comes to 1415 N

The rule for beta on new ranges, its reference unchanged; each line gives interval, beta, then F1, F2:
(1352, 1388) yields 1380.0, 1380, 1380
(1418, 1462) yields 1447.5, 1435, 1460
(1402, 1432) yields 1420.0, 1415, 1425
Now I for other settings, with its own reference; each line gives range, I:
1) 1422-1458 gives 1435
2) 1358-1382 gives 1380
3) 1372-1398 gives 1380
